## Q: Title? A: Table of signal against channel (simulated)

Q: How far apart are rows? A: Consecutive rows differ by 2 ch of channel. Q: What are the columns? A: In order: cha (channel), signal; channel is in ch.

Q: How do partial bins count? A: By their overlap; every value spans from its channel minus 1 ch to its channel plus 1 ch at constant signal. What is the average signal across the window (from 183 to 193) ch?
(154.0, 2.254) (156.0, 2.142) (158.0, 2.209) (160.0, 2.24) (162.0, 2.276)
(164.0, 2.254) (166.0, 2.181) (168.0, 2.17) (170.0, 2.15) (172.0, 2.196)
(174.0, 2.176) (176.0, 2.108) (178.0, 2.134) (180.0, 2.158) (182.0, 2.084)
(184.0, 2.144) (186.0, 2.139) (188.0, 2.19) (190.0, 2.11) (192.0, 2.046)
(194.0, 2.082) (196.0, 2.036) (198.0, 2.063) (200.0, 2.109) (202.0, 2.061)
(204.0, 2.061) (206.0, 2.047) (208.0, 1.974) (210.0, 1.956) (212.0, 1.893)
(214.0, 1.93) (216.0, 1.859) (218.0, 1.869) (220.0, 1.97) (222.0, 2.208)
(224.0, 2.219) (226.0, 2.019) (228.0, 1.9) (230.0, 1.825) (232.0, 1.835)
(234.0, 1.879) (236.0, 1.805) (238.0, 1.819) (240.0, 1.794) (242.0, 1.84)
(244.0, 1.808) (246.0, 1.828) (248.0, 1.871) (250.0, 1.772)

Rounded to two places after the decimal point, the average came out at 2.13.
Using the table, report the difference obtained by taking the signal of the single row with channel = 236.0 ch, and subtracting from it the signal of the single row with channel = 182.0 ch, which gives -0.28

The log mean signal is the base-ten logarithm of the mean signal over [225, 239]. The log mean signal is 0.272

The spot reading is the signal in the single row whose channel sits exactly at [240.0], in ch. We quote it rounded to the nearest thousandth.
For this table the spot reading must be 1.794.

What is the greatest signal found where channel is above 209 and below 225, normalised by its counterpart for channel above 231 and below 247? 1.18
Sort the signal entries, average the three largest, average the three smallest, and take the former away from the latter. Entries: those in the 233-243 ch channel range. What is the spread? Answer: -0.040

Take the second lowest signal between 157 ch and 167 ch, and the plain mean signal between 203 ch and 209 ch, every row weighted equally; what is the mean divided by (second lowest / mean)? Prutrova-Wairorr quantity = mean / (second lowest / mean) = 1.9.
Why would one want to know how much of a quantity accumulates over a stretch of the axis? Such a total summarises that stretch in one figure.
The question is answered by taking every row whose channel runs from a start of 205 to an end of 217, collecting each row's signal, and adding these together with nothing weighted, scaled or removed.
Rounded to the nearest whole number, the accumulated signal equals 12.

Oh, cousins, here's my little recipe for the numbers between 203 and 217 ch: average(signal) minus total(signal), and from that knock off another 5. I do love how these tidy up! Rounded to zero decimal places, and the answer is -17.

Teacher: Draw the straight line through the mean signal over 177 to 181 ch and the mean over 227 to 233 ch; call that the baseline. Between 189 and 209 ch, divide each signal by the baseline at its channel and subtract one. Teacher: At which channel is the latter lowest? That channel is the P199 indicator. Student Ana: 192.0 ch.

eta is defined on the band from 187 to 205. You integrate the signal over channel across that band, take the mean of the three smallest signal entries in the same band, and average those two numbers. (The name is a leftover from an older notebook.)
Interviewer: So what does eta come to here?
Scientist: 19.8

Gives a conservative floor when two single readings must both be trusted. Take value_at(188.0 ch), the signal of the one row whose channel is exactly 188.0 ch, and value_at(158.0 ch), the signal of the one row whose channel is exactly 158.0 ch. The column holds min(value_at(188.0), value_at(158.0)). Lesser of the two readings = 2.19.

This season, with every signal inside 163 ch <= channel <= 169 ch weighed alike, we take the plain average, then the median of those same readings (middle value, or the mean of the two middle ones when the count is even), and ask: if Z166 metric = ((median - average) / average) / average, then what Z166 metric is -0.004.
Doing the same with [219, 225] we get 0.017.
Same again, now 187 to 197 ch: -0.002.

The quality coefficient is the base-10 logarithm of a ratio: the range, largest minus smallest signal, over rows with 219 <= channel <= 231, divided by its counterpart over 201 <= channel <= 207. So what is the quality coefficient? 1.4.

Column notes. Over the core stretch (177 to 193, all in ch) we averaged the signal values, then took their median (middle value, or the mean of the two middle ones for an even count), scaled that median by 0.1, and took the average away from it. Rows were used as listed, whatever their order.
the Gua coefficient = -1.91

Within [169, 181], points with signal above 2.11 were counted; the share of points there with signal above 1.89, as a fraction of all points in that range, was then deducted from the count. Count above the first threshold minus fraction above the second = 4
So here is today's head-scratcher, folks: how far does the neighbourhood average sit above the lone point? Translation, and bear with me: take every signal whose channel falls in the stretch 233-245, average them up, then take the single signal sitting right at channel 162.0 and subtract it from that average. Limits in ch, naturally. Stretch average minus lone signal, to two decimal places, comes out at -0.45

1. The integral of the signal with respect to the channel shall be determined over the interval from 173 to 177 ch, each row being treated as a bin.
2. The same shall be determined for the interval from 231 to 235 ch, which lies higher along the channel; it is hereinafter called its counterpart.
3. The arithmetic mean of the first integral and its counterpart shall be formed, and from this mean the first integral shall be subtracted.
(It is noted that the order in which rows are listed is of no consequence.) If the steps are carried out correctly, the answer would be -0.57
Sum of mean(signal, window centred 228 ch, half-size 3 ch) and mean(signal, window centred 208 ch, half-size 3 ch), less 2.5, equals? 1.41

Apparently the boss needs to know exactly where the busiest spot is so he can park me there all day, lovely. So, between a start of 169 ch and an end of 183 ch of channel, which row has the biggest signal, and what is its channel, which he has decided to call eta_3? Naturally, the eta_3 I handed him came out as 172.0 ch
